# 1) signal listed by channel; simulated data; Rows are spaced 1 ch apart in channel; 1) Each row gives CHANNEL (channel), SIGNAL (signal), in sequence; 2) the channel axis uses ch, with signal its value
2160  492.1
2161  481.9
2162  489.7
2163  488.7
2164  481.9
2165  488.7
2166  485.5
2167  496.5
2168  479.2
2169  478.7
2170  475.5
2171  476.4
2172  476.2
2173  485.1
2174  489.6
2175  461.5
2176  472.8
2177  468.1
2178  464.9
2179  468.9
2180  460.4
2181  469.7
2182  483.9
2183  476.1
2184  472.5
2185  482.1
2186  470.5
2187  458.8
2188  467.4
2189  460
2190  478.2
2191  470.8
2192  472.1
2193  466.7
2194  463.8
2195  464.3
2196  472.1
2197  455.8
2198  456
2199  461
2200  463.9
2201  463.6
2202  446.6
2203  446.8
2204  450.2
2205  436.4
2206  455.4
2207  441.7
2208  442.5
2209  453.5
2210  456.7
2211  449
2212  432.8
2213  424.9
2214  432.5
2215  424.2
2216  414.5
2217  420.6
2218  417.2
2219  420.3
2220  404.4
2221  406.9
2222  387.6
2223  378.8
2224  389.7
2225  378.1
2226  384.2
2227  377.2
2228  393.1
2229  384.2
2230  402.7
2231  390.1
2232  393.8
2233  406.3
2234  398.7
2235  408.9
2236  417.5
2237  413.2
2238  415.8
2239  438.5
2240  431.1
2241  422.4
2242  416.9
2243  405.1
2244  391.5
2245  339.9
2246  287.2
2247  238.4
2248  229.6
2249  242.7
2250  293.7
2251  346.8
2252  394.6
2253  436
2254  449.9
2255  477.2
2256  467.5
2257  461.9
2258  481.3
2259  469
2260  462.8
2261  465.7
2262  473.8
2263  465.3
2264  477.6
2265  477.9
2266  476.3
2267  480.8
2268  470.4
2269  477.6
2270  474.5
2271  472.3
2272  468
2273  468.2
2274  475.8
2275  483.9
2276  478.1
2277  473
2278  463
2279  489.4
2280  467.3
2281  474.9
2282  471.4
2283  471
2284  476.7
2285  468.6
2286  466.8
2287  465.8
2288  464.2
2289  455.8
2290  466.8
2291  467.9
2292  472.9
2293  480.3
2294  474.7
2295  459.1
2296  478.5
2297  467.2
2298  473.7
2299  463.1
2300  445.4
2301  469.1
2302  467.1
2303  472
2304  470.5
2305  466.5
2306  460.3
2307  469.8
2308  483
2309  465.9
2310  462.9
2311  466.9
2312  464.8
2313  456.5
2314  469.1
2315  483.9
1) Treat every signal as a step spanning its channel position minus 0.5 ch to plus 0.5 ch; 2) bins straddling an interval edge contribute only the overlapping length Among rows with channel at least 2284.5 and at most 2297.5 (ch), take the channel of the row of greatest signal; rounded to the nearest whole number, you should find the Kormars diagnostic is 2293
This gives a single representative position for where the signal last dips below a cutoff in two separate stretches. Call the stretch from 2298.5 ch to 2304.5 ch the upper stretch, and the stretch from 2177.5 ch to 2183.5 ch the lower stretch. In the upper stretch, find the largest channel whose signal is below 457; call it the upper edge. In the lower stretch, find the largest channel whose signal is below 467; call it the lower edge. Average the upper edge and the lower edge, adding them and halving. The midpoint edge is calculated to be 2240.0 ch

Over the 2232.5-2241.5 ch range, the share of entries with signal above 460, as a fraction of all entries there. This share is 0.0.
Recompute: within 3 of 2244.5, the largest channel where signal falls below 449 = 2247 ch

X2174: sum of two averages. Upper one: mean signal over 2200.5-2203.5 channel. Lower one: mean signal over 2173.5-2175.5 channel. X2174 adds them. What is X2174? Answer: 928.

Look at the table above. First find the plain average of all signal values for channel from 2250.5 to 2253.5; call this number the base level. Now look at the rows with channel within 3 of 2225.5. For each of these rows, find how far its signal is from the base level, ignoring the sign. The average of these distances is 9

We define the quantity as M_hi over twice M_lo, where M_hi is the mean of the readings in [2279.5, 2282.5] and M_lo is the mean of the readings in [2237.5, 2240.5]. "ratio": 0.550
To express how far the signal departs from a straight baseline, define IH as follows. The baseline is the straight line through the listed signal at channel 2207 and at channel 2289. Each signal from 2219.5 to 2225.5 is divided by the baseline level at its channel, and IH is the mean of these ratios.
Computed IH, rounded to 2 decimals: 0.88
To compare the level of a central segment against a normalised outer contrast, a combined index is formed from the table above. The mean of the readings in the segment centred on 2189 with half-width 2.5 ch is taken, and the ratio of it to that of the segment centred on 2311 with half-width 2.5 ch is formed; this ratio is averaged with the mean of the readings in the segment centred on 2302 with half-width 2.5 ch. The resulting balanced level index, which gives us 233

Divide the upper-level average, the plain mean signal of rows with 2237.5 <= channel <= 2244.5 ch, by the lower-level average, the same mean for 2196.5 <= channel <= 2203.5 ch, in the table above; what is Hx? 0.91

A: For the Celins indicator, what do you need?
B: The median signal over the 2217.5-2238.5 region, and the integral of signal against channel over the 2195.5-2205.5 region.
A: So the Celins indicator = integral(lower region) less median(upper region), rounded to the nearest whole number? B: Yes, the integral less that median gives 4154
